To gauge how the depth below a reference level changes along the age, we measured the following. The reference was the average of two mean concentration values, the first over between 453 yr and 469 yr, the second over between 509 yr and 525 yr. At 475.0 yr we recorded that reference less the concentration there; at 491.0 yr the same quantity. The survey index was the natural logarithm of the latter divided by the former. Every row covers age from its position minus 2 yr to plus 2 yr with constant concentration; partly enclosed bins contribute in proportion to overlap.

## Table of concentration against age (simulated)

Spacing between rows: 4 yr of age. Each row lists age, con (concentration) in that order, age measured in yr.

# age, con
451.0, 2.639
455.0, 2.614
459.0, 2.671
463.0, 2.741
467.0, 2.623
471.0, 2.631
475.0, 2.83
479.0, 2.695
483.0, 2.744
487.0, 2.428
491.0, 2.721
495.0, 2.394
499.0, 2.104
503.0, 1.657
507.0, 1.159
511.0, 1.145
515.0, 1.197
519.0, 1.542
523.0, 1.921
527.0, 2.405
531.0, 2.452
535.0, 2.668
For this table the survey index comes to -0.15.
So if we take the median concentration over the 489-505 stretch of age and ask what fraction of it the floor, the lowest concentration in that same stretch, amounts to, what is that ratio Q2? 0.74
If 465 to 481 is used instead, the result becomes 0.98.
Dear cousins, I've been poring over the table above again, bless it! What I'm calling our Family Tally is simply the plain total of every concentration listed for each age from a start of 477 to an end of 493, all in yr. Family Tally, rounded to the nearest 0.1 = 10.6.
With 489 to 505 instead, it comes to 8.9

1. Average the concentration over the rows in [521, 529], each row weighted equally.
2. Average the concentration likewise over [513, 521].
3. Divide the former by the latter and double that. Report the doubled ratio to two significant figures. 3.2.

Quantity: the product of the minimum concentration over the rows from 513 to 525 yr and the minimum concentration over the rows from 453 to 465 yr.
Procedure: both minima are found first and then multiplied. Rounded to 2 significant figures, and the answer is 3.1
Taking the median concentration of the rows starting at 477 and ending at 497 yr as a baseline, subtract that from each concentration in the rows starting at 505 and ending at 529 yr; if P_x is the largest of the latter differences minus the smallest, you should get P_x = 1.26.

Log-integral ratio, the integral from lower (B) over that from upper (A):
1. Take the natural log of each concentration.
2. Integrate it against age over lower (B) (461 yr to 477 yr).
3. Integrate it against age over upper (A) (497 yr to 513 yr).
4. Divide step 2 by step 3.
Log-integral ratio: 2.6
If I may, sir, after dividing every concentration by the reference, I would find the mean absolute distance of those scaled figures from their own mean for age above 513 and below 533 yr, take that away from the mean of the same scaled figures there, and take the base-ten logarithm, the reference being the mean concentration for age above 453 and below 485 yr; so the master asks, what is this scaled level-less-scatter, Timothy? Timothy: -0.26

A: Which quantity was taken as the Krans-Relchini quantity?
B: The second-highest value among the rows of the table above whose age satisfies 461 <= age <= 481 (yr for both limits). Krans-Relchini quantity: 2.741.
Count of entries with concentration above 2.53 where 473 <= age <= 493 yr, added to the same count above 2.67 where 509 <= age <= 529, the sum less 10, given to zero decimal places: -6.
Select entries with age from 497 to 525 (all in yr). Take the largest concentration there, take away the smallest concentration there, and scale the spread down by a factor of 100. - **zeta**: 0.0096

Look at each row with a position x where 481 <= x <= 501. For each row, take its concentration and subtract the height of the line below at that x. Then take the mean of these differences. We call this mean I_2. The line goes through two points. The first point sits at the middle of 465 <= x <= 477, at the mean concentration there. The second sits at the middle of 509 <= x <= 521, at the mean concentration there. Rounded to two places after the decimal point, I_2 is 0.42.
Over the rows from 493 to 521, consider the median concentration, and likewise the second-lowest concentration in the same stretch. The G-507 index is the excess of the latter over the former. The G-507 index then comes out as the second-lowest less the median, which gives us -0.38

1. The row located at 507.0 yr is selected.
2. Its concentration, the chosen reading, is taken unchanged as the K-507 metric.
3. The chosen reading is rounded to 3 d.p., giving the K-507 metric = 1.159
